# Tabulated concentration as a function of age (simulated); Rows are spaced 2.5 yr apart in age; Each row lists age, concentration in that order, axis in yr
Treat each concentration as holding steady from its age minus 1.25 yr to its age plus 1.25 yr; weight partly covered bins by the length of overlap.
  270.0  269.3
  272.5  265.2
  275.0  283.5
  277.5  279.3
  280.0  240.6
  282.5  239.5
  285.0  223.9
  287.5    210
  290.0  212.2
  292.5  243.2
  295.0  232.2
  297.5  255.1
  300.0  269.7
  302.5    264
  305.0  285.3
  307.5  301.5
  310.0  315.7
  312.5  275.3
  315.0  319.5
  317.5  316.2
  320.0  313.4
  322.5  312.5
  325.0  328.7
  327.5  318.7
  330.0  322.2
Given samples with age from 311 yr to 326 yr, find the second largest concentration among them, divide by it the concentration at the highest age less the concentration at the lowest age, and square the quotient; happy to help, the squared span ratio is 0.03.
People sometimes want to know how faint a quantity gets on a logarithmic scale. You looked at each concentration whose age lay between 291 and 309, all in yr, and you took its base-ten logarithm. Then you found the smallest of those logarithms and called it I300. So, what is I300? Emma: 2.37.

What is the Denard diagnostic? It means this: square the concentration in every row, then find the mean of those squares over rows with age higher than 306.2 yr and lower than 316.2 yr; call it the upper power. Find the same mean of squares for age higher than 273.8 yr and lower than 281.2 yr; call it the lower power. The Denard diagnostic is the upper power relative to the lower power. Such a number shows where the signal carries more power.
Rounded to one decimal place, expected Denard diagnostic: 1.3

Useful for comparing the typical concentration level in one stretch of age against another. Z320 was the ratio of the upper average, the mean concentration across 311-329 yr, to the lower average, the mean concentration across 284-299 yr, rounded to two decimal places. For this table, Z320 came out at 1.36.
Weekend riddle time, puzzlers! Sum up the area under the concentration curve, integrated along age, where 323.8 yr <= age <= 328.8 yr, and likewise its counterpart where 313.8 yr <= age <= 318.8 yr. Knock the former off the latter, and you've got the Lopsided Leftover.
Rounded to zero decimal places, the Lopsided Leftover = -29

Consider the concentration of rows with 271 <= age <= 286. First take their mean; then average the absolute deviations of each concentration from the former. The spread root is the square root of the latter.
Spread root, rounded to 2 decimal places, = 4.55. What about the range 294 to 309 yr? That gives 4.19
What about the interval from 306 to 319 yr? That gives 3.71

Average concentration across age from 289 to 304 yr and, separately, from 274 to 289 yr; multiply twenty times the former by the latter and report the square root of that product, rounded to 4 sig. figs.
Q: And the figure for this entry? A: 1101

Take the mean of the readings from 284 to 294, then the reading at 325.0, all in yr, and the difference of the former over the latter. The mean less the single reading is -106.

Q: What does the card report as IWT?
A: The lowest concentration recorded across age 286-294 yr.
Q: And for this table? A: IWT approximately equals 210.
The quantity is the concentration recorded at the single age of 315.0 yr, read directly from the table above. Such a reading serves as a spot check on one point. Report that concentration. 319.5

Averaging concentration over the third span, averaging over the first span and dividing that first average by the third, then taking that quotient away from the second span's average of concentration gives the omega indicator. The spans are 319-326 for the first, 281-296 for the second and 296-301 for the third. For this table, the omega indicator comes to 226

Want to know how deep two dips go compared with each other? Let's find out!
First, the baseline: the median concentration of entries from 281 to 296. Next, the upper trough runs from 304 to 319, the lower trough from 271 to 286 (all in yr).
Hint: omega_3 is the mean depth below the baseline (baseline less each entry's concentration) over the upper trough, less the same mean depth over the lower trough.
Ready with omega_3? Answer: -47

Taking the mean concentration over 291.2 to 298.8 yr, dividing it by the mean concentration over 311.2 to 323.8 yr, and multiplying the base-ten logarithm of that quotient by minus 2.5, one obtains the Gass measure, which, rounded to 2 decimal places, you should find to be 0.25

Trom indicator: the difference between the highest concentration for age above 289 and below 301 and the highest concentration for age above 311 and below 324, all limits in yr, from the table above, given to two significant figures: -50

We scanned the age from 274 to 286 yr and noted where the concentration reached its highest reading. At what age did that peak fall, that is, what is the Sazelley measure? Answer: 275.0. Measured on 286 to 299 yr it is 297.5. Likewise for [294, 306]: 305.0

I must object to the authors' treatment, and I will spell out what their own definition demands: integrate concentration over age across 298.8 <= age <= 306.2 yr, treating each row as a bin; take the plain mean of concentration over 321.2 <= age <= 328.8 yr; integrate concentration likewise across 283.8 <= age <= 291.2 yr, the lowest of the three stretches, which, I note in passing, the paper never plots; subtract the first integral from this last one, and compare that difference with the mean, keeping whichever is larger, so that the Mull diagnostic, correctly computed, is 320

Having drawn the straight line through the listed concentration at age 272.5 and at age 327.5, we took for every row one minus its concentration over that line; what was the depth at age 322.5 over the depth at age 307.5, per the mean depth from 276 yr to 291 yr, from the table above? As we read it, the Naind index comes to -4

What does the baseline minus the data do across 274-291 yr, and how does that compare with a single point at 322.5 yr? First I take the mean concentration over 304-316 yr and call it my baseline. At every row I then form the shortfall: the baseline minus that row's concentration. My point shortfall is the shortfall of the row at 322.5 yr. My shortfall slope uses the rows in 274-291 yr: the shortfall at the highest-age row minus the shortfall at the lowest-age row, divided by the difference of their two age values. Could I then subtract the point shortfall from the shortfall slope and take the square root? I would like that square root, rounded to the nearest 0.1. 4.2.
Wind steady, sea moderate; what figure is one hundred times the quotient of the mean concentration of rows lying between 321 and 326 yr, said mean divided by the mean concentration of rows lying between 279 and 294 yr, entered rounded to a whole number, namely 140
